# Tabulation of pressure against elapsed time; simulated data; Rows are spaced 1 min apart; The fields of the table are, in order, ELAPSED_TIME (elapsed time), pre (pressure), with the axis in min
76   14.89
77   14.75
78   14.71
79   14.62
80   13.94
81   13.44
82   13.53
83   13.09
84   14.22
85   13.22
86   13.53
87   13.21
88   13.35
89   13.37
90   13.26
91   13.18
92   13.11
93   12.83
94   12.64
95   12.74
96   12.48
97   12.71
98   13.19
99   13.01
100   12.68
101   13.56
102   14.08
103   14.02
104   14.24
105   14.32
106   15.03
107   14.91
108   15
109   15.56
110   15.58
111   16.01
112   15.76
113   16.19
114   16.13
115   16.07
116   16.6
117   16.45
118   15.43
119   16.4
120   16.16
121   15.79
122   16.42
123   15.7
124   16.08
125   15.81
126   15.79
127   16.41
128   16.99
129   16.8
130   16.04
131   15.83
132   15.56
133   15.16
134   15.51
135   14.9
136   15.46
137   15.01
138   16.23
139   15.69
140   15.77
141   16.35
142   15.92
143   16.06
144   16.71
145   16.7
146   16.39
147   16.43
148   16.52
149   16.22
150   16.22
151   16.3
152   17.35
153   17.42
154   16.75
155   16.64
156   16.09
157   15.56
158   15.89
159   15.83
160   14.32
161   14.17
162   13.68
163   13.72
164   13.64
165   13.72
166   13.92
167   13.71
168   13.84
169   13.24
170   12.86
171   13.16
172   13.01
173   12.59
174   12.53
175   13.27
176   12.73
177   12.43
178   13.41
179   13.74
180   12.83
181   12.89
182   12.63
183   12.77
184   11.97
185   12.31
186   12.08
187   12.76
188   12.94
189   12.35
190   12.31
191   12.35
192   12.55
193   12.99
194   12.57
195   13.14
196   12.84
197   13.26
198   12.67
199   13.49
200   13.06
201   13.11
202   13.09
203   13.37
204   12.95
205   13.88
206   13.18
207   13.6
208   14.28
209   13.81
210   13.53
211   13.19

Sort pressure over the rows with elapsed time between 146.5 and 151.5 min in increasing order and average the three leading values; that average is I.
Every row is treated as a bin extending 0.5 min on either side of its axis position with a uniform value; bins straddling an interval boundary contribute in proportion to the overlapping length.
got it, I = 16.2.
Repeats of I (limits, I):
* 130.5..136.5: 15.2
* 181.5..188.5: 12.1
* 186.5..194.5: 12.3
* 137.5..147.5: 15.8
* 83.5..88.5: 13.3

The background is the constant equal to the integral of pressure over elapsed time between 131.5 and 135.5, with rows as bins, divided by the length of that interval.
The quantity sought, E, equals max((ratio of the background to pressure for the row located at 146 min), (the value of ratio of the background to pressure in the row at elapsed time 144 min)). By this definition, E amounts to 0.93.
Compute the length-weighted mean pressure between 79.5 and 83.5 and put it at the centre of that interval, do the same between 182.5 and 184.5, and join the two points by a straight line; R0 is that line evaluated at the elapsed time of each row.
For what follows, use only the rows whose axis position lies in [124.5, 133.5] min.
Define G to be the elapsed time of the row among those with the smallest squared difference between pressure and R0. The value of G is 133 min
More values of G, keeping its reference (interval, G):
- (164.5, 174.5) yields 174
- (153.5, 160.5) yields 160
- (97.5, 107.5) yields 98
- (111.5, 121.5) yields 118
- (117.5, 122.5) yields 118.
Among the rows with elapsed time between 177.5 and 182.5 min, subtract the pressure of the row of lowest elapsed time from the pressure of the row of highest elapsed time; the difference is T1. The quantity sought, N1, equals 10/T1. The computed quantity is -13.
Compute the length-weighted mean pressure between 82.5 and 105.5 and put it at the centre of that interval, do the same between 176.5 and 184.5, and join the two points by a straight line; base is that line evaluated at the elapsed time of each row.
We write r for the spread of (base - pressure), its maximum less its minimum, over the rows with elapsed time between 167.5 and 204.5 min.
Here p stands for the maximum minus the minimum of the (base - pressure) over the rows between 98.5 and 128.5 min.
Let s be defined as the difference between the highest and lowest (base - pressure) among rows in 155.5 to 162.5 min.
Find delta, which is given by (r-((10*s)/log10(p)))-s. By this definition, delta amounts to -37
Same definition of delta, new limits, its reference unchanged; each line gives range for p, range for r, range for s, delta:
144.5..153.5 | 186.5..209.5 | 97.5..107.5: -274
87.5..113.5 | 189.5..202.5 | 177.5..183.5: -19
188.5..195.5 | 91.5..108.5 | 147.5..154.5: 184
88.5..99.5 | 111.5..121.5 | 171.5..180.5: 189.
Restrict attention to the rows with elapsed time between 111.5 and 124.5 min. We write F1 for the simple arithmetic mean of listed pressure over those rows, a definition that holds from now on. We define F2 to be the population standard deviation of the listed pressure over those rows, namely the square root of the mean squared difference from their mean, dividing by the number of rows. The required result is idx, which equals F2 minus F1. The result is -15.8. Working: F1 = 16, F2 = 0.33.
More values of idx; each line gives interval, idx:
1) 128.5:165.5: -14.8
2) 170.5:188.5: -12.3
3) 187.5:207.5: -12.6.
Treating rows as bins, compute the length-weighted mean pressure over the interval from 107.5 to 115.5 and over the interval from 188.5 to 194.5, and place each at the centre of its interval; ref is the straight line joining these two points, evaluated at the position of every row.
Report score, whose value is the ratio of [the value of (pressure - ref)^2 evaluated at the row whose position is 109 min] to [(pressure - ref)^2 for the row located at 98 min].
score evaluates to 0.01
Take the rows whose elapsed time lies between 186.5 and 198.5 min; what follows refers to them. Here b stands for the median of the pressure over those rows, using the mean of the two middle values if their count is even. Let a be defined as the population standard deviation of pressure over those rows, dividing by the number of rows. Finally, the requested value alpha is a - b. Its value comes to -12.4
